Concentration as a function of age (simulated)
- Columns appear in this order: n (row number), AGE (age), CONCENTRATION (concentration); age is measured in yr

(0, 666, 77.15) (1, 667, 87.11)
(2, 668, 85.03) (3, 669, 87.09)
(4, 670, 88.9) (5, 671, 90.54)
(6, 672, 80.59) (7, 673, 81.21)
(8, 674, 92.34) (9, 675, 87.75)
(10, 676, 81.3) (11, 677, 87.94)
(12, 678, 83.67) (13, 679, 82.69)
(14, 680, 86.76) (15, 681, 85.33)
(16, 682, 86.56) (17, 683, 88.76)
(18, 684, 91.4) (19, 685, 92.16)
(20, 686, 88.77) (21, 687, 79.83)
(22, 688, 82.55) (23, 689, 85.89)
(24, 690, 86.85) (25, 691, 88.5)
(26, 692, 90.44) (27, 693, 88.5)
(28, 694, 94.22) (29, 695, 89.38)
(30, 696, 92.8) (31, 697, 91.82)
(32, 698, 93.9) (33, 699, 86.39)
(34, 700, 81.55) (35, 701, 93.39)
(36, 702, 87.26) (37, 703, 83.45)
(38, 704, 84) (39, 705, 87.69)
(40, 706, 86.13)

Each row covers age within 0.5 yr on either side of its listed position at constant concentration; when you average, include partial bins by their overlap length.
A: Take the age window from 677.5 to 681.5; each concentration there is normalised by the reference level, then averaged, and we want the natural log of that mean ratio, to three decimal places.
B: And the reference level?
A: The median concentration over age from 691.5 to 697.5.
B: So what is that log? -0.074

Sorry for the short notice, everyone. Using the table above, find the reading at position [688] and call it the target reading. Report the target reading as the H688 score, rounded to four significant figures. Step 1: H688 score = 82.55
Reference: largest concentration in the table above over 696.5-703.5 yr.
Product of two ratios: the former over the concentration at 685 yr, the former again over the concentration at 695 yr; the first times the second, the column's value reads 1.07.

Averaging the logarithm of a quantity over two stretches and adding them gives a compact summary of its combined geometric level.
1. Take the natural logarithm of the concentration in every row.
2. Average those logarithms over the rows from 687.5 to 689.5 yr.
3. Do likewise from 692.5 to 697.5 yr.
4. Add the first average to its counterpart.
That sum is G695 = 8.95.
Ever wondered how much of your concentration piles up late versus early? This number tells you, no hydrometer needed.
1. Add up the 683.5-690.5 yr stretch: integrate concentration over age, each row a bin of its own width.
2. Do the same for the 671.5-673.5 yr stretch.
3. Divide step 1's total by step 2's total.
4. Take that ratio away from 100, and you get 96.2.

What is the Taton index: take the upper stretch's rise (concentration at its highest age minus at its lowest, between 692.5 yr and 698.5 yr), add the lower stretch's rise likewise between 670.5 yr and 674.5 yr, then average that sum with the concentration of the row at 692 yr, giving 48.8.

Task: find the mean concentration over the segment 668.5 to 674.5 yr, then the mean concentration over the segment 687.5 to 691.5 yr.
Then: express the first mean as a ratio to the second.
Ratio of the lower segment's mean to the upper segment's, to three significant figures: 1.01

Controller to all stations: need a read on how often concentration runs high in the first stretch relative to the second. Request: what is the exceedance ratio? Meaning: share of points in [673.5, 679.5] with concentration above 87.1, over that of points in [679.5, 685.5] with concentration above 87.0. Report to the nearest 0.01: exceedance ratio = 1.00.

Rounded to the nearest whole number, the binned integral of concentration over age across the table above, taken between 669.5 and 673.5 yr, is 341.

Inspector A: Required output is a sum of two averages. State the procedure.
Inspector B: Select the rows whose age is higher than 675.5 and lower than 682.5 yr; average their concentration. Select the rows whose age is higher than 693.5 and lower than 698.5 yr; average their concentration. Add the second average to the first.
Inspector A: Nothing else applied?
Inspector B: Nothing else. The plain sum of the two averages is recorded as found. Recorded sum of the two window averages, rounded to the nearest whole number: 177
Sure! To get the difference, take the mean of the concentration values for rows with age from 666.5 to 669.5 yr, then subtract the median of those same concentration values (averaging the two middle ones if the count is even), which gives -0.7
